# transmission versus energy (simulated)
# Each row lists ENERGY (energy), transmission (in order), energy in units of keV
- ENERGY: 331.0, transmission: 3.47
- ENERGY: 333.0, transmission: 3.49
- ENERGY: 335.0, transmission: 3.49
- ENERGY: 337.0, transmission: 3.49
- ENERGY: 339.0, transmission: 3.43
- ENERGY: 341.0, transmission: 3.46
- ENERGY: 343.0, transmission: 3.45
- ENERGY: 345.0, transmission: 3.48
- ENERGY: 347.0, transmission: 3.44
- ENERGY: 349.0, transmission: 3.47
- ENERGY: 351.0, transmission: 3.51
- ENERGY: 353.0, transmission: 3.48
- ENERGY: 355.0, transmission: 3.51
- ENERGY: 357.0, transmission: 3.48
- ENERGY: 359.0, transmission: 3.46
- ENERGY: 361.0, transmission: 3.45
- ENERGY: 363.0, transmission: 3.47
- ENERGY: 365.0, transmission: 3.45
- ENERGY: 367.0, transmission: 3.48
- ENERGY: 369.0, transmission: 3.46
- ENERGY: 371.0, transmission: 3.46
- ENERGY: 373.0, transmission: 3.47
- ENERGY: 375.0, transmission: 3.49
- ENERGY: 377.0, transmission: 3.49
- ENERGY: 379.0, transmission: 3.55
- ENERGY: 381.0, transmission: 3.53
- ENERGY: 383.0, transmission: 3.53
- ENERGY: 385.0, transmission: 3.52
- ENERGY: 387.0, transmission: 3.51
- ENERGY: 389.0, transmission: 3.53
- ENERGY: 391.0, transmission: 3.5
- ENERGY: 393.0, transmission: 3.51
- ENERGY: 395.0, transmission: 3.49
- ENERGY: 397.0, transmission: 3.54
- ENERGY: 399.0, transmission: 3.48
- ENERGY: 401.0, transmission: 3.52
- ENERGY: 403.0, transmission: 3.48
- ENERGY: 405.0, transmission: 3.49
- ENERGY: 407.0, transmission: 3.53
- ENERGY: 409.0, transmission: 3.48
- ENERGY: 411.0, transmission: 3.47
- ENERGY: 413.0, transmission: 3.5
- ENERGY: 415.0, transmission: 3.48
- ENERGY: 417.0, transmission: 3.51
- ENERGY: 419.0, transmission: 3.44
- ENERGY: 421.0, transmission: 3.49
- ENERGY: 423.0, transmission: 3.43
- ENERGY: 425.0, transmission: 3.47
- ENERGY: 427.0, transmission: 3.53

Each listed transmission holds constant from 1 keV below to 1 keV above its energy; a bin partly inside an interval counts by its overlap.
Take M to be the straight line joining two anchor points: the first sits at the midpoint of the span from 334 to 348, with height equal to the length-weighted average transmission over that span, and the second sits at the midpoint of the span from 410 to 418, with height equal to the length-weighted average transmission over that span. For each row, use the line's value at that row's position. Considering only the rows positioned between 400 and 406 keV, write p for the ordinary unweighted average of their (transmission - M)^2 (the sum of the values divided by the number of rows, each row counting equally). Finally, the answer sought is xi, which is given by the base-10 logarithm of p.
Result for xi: -3.38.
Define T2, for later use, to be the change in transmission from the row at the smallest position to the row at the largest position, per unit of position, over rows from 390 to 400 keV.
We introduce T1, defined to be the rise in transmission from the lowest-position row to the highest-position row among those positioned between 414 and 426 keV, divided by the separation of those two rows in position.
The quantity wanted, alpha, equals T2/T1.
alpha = 2.5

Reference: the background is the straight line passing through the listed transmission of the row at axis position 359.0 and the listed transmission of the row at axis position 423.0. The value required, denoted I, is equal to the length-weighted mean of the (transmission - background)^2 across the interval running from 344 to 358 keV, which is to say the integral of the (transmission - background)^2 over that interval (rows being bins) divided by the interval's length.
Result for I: 0.0009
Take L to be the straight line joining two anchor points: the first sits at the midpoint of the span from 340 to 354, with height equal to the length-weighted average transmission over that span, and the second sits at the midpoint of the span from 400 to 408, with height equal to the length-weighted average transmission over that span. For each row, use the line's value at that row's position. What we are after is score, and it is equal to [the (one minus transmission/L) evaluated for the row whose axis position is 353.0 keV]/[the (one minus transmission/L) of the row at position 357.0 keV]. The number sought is 1.6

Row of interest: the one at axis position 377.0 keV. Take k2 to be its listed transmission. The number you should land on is 3.49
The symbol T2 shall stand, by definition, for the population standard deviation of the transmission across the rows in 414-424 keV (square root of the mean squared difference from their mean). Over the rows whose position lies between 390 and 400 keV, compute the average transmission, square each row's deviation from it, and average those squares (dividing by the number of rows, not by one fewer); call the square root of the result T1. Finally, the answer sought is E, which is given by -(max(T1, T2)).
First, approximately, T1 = 0.0206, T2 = 0.0303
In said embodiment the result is -0.0303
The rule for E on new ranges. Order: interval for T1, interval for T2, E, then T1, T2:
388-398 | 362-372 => -0.0185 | 0.0185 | 0.0102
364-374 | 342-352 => -0.0245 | 0.0102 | 0.0245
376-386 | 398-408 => -0.0210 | 0.0196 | 0.0210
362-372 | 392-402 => -0.0214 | 0.0102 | 0.0214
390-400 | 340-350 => -0.0206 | 0.0206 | 0.0141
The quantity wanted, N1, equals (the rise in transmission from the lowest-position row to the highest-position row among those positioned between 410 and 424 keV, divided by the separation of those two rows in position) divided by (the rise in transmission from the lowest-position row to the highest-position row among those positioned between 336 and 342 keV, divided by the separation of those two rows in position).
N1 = 0.4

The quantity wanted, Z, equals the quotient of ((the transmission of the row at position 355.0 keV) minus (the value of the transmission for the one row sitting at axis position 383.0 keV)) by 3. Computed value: -0.007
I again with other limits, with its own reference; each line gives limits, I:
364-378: 0.0005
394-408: 0.0046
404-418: 0.0038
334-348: 0.0005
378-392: 0.0060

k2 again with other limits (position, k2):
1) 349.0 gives 3.47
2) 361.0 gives 3.45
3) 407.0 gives 3.53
